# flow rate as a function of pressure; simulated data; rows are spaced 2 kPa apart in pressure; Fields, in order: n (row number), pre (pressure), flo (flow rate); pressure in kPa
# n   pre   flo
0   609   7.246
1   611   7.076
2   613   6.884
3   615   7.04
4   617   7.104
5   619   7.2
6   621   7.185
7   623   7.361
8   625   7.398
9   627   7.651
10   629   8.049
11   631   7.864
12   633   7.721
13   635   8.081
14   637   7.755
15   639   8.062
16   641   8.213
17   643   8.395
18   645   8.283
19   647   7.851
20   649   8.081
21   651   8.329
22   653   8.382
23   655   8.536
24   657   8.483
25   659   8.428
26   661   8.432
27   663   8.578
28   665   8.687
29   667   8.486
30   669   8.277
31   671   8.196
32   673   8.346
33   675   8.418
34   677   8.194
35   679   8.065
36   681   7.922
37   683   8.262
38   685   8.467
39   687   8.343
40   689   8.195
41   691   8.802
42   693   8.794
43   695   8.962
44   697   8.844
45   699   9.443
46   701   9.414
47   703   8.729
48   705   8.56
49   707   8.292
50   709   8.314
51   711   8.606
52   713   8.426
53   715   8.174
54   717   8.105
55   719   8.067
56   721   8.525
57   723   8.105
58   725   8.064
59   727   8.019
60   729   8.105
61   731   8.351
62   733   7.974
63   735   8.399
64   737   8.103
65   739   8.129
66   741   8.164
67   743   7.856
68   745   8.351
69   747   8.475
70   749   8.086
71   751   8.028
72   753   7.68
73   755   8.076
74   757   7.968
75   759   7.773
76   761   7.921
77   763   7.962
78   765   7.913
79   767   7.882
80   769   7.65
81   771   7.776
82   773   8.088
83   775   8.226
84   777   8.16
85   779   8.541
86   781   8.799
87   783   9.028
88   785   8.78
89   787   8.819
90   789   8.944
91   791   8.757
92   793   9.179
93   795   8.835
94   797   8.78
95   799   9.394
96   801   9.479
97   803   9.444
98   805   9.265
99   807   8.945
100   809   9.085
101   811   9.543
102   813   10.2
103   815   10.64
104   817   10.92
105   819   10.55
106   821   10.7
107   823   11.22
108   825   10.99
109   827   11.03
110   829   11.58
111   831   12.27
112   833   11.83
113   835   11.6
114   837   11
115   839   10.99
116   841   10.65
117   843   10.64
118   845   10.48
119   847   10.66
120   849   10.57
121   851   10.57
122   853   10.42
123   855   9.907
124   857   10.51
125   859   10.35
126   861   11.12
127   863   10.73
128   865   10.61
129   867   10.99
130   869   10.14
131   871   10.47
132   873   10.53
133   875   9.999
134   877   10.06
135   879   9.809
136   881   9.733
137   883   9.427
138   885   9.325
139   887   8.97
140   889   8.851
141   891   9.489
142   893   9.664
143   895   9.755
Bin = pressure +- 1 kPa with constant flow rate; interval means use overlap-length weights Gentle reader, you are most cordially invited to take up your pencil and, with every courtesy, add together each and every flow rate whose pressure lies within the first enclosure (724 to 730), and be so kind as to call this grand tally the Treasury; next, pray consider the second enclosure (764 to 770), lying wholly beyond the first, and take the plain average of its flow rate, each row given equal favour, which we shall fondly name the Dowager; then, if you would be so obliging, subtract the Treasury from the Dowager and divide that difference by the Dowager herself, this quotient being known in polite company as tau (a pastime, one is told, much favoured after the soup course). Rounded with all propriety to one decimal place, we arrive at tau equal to -2.1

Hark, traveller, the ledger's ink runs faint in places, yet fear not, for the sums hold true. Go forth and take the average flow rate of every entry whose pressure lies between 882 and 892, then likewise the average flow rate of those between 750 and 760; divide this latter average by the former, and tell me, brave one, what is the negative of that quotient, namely -0.86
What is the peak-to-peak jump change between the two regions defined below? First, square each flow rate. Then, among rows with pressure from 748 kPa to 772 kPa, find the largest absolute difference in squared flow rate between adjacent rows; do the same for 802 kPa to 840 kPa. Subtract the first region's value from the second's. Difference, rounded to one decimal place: 10.2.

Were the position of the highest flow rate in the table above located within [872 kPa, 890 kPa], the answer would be 873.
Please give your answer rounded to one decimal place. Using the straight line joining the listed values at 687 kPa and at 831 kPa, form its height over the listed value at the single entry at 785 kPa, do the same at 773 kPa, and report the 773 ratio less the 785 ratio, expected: 0.1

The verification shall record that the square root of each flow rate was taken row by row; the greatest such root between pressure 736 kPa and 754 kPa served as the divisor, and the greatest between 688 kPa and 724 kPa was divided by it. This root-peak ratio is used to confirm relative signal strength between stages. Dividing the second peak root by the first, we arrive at 1.06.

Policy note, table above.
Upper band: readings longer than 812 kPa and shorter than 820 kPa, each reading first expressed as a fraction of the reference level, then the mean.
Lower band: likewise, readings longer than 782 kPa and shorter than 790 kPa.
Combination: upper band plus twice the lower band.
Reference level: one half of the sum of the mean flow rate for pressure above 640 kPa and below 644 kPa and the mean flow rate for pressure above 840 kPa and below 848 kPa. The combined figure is 3.00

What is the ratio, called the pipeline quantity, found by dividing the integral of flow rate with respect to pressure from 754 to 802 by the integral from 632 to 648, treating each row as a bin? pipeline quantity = 3.1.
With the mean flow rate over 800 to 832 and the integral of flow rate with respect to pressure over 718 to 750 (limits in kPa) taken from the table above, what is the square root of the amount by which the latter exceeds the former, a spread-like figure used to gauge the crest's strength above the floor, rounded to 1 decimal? 15.8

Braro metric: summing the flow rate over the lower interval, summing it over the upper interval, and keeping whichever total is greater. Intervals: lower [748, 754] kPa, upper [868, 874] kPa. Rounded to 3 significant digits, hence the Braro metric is 31.1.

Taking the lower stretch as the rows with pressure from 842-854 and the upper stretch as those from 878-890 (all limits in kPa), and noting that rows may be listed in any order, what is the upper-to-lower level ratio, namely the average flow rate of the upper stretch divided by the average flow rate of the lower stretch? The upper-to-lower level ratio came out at 0.89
